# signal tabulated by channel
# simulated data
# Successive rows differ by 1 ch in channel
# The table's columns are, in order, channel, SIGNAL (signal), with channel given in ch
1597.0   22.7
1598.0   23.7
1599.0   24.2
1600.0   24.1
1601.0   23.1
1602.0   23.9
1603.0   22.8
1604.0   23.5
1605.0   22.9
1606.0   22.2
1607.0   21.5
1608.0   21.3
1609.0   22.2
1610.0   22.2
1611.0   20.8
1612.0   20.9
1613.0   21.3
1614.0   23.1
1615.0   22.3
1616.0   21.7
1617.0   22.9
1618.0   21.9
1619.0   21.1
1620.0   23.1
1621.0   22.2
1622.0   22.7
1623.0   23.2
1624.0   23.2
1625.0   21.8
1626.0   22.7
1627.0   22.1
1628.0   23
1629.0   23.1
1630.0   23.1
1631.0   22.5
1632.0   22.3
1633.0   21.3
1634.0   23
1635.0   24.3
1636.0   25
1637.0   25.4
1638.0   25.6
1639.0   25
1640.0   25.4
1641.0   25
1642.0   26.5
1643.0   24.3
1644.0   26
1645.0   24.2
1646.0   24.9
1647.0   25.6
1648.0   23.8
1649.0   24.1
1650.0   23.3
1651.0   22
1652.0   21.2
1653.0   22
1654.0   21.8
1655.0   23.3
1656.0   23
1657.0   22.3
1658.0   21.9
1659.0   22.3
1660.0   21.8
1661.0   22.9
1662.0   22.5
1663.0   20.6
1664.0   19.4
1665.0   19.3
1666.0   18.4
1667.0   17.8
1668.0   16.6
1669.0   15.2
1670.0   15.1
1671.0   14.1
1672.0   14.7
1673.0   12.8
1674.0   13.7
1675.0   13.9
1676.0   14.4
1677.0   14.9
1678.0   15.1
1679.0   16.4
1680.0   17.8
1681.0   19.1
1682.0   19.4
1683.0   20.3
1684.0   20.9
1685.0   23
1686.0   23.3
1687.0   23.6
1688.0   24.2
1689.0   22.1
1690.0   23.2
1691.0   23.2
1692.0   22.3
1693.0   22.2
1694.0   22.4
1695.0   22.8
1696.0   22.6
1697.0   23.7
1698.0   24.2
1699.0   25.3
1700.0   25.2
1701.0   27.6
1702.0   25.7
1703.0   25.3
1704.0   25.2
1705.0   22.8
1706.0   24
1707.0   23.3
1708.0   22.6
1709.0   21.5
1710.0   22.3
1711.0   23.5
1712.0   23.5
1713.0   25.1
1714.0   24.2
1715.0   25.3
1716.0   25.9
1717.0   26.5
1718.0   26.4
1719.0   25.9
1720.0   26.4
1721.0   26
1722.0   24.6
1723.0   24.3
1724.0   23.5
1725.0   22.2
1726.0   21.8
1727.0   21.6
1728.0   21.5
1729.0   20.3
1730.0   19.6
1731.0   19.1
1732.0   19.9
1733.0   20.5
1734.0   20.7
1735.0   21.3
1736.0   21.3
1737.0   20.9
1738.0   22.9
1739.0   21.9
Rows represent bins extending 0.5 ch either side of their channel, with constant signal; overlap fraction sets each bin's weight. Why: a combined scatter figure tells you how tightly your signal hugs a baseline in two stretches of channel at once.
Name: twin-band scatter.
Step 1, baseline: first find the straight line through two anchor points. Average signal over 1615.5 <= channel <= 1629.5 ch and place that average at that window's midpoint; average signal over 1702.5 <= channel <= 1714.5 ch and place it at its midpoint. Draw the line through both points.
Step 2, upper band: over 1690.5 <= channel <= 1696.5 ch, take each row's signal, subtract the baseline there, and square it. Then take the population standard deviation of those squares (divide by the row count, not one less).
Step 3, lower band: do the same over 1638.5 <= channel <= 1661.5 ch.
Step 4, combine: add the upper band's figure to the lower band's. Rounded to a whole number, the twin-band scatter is 4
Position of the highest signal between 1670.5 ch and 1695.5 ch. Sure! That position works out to 1688.0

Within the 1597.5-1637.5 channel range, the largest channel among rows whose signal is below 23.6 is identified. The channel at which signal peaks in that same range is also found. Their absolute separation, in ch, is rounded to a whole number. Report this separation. 3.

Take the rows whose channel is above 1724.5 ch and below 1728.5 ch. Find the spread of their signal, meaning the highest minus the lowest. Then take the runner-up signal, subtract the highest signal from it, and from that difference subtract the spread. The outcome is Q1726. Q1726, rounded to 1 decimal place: -1.1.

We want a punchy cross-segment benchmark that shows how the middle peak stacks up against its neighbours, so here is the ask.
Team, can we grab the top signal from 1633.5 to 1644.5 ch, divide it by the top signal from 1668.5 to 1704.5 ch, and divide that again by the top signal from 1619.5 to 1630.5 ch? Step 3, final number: 0.0414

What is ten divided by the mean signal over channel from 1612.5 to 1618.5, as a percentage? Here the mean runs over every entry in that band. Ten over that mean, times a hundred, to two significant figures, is 45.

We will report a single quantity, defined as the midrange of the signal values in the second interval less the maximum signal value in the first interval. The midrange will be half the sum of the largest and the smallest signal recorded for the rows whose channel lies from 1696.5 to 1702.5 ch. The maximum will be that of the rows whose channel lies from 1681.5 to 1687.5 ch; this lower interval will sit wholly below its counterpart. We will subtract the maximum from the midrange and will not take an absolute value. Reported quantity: 2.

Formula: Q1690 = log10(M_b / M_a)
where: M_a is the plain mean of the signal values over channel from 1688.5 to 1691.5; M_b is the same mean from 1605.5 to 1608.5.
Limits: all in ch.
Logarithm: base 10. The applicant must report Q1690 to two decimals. -0.02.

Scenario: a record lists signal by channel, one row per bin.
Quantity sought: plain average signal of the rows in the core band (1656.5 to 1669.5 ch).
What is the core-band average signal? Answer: 20.1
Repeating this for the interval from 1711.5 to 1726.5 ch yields 24.8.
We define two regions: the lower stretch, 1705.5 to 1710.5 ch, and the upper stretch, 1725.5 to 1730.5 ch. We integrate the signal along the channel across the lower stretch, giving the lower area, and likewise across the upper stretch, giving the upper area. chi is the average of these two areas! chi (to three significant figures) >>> 109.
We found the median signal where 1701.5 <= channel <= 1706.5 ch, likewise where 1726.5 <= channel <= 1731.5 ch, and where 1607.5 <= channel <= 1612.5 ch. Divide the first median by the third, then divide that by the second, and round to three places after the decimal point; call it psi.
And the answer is 0.058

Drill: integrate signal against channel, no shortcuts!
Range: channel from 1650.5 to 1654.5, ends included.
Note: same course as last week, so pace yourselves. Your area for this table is 87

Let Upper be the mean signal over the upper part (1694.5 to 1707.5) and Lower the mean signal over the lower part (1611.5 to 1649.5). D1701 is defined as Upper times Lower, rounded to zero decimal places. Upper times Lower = 572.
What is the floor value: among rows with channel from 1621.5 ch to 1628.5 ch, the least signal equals 21.8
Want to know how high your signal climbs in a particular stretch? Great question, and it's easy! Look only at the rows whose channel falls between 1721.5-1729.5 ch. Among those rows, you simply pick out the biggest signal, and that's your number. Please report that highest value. 24.6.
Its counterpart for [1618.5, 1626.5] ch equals 23.2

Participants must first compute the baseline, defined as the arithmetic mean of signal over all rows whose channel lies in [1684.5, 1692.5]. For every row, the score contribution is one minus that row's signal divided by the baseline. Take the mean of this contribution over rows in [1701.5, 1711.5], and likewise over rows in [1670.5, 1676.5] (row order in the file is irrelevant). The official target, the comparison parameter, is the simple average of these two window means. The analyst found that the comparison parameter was 0.19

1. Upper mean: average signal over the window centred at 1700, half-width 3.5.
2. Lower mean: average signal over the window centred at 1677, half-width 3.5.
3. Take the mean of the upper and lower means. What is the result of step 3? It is 20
